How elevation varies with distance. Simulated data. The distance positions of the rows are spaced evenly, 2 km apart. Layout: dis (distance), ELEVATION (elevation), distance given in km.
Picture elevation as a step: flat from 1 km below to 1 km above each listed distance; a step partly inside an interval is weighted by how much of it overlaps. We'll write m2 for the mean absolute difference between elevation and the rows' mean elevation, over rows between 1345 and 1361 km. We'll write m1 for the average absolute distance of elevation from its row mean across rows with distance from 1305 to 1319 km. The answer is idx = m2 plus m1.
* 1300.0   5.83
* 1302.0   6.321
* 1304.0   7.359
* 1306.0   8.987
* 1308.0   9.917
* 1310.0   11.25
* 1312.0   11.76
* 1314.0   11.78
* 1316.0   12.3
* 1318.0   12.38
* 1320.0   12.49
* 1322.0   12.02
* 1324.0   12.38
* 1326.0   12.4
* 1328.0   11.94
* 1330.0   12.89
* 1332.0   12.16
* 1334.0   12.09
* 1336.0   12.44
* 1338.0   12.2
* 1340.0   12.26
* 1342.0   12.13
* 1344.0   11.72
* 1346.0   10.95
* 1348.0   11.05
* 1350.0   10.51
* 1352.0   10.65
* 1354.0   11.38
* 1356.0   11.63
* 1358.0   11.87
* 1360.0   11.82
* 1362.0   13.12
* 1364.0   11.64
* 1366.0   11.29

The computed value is 1.4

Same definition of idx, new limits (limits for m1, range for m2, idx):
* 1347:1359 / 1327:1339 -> 0.7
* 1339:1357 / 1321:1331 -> 0.8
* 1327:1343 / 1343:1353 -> 0.5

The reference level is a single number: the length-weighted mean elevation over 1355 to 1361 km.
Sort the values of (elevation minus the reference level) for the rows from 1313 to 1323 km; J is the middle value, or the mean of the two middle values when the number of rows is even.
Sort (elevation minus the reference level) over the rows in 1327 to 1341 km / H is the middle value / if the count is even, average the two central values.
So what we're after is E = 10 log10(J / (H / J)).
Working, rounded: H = 0.43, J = 0.5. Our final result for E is -2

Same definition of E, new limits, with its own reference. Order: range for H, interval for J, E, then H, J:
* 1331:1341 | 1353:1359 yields -13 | 0.43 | -0.1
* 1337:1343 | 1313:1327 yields -1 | 0.43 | 0.6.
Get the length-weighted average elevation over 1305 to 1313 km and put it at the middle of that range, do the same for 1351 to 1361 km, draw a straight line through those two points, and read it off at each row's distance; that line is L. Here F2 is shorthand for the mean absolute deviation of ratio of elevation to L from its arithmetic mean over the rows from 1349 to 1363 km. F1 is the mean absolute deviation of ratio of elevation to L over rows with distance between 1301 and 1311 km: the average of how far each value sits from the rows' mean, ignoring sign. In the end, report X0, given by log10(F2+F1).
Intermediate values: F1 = 0.144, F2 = 0.048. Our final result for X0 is -0.72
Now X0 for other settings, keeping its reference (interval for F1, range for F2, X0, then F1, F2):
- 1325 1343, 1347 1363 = -1.17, 0.023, 0.045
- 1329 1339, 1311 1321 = -1.33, 0.024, 0.023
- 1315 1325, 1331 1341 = -1.65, 0.014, 0.008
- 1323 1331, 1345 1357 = -1.31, 0.022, 0.026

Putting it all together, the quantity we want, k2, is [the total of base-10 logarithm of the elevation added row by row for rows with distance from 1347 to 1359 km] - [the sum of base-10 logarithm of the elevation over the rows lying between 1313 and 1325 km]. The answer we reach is 0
